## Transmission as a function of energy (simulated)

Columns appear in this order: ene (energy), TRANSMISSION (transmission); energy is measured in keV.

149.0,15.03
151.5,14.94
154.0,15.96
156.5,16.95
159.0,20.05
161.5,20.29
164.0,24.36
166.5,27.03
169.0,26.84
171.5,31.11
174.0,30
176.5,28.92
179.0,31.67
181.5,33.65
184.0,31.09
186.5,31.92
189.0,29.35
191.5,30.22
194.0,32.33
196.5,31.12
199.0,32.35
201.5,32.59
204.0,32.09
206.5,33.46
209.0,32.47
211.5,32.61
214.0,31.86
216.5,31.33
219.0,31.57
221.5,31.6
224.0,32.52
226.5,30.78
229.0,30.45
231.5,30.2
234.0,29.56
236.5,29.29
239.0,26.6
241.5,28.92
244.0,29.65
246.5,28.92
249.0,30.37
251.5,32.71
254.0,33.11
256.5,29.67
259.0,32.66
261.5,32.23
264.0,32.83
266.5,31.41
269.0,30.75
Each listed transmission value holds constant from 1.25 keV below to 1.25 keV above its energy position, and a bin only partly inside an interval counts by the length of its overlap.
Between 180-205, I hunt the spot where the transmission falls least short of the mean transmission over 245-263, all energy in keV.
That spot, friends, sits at 181.5 keV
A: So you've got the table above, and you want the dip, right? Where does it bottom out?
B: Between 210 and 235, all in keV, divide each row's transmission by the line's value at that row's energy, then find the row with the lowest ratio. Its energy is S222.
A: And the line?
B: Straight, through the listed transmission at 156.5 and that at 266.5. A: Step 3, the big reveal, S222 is 234.0 keV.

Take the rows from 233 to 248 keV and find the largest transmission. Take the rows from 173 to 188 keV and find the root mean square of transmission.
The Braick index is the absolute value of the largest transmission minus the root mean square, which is 1.6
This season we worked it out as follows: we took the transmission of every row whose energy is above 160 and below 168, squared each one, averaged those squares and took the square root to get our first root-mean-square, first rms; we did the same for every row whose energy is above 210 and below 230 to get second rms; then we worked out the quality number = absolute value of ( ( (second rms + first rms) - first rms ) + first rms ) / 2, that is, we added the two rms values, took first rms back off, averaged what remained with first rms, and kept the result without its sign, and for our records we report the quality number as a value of 27.8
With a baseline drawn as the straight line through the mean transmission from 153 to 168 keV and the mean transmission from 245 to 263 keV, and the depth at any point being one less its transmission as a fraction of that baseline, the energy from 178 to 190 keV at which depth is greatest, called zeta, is 189.0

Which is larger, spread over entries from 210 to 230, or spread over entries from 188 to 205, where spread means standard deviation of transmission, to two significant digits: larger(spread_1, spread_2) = 1.2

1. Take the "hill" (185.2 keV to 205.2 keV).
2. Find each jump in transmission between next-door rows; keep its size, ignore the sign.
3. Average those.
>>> 1.2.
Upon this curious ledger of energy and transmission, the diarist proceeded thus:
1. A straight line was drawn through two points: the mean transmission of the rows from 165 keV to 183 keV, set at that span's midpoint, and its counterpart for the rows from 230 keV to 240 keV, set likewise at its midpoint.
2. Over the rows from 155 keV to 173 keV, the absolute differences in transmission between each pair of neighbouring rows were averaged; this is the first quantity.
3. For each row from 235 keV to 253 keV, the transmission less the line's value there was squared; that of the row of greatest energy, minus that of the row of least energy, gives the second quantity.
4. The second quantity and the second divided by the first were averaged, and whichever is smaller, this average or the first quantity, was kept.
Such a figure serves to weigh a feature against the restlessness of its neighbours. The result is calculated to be 2.4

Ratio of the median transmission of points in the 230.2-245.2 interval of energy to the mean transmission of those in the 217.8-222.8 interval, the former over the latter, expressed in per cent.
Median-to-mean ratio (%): 93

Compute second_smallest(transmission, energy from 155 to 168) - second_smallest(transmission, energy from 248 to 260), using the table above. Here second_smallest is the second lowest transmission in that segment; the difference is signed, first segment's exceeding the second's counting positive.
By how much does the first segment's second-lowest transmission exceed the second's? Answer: -10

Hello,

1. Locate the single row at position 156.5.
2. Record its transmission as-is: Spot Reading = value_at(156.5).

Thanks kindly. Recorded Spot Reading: 16.95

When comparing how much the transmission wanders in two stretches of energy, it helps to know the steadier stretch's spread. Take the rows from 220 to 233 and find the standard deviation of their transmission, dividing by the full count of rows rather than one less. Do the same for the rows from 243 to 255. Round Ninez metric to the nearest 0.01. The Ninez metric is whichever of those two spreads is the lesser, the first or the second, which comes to 0.85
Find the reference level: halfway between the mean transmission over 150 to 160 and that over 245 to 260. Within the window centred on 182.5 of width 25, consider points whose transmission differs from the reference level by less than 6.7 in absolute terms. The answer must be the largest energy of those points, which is 191.5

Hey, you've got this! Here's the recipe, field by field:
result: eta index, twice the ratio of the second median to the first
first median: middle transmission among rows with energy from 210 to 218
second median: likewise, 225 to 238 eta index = 1.9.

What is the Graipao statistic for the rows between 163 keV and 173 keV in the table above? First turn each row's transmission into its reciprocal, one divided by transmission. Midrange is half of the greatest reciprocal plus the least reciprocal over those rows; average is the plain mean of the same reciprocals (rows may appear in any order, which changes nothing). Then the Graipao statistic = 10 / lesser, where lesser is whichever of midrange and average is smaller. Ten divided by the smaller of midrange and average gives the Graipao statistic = 273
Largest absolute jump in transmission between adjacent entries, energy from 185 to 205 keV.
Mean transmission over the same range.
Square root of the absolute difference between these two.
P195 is 5.38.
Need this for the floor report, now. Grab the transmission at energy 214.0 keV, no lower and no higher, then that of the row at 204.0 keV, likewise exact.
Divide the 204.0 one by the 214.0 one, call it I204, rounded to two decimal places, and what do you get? 1.01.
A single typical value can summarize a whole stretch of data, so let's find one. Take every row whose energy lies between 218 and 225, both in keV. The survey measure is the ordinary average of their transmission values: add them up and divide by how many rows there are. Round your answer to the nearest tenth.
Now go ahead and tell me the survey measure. 31.9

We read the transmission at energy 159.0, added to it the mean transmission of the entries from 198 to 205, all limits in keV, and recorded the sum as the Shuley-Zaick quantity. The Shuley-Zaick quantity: 52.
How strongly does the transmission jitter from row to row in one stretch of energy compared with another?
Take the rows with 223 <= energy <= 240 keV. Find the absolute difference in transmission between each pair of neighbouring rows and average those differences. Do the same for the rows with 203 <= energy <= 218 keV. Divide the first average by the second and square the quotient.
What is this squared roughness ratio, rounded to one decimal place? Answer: 1.7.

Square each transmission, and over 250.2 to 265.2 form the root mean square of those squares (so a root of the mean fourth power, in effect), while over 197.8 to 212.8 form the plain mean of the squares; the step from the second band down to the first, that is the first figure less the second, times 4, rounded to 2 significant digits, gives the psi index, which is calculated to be -87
